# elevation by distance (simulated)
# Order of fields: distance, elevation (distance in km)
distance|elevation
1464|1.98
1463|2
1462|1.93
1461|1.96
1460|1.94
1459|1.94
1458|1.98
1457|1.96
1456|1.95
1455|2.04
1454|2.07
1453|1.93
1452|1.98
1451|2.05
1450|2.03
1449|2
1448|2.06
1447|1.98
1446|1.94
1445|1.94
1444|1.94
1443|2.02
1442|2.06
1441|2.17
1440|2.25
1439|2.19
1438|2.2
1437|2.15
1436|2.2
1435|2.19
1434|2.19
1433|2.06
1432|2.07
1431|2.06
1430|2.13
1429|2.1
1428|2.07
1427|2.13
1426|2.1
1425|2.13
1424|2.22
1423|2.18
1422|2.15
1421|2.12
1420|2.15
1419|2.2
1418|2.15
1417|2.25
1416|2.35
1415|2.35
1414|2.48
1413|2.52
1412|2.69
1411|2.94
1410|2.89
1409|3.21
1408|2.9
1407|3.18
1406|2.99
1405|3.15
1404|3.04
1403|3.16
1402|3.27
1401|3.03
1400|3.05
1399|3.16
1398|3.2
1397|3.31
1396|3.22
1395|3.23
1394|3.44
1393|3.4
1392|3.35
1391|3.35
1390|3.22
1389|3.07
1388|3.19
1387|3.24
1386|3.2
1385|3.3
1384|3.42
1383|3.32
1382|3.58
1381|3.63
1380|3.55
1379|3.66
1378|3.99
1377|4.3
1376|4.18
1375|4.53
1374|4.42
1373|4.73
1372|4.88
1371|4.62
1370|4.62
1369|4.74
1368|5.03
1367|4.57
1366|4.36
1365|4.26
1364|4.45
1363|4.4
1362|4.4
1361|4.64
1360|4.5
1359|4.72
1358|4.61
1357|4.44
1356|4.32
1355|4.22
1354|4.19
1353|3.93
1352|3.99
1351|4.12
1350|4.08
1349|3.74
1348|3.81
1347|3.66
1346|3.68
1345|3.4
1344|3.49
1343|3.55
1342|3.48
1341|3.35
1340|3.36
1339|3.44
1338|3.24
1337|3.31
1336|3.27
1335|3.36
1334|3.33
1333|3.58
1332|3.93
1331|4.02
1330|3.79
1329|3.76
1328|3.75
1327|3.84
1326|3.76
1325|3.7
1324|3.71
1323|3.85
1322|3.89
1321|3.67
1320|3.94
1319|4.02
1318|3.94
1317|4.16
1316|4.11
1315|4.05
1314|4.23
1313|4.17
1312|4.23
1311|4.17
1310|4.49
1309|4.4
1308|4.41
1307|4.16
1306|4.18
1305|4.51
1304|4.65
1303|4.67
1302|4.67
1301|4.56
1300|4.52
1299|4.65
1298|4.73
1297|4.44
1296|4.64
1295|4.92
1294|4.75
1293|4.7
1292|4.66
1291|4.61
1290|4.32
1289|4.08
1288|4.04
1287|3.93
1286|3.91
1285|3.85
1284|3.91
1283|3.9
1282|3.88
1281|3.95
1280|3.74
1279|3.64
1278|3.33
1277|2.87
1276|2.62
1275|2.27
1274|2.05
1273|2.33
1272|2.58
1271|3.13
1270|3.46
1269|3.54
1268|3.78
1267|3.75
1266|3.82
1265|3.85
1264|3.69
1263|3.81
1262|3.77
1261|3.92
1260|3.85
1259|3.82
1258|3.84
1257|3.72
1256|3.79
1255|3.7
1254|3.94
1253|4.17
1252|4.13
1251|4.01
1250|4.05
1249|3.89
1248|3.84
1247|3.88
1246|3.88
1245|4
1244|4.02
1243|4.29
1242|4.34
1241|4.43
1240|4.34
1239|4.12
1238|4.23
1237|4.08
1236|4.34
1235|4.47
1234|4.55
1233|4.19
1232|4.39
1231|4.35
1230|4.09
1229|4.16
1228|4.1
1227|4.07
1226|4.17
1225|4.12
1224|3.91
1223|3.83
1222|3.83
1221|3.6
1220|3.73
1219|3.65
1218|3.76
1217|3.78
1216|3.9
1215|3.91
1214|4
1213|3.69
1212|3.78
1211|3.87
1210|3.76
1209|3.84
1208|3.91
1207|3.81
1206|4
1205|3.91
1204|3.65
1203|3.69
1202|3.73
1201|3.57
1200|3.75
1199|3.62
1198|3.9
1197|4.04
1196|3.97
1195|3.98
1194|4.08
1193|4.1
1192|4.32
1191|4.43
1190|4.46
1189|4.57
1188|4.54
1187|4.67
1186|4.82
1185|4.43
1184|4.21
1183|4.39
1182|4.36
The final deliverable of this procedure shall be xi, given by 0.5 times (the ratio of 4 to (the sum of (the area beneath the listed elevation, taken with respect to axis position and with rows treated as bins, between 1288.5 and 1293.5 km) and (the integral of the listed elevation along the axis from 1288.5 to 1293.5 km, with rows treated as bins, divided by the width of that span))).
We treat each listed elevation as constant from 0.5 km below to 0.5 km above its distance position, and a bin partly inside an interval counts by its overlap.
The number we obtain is 0.07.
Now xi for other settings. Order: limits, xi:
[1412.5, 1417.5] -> 0.14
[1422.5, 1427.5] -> 0.15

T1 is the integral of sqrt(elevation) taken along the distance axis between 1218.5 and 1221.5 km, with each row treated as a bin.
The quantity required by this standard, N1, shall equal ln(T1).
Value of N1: 1.75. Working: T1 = 5.74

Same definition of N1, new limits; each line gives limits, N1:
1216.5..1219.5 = 1.76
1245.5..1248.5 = 1.77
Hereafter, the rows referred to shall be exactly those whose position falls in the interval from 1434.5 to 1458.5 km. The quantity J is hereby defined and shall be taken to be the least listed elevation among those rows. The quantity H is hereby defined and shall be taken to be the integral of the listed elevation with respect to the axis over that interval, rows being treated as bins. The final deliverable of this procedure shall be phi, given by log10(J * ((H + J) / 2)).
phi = 1.69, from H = 49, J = 1.93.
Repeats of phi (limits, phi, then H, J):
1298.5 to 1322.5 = 2.29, 102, 3.67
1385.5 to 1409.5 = 2.06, 77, 2.9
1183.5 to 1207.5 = 2.26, 98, 3.57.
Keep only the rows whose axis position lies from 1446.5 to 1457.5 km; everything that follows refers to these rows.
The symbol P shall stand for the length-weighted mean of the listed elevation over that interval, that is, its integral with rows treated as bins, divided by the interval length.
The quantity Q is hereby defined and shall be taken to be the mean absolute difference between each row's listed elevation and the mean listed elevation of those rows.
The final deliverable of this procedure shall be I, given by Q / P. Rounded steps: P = 2.0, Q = 0.041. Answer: 0.021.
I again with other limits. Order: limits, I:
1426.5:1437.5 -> 0.022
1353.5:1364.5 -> 0.029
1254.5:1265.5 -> 0.015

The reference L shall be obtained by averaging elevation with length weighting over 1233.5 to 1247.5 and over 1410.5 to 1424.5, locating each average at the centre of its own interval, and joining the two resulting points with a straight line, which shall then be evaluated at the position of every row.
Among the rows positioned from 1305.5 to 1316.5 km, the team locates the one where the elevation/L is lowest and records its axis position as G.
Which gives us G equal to 1315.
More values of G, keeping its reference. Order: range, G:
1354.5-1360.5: 1355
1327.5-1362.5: 1338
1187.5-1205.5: 1201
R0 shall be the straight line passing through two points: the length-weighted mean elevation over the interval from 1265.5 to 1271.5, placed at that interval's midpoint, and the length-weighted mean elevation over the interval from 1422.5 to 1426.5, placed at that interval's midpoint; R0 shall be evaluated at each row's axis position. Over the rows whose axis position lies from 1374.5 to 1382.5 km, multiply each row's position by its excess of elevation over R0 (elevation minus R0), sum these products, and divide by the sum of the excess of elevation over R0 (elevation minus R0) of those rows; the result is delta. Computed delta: 1378.0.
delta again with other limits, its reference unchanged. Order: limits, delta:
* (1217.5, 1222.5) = 1219.9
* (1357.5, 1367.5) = 1362.4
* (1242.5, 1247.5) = 1244.2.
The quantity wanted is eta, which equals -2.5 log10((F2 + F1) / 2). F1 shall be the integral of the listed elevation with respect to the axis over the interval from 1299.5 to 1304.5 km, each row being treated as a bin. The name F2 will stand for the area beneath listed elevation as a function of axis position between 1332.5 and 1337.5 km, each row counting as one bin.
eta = -3.3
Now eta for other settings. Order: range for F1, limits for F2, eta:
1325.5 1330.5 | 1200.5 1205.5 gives -3.2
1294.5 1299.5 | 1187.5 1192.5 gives -3.4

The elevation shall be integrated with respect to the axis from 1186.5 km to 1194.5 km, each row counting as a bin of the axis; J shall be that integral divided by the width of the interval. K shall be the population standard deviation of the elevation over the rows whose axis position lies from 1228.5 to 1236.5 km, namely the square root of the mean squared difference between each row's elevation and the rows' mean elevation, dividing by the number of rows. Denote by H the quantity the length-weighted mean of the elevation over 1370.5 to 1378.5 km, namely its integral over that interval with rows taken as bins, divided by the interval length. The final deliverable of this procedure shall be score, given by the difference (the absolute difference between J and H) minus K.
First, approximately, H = 4.5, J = 4.4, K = 0.15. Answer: -0.1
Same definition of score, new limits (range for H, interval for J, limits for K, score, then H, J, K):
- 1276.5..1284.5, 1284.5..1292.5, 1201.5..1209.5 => 0.4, 3.7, 4.2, 0.11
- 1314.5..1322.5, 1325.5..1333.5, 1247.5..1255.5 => 0.0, 4.0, 3.8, 0.15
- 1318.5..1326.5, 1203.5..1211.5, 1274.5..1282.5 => -0.6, 3.8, 3.8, 0.59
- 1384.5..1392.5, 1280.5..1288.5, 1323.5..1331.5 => 0.6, 3.2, 3.9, 0.10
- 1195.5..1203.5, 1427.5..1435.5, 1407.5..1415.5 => 1.4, 3.8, 2.1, 0.27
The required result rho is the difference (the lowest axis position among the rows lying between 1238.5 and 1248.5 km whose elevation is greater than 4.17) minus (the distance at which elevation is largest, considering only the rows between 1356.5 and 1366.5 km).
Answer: -119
